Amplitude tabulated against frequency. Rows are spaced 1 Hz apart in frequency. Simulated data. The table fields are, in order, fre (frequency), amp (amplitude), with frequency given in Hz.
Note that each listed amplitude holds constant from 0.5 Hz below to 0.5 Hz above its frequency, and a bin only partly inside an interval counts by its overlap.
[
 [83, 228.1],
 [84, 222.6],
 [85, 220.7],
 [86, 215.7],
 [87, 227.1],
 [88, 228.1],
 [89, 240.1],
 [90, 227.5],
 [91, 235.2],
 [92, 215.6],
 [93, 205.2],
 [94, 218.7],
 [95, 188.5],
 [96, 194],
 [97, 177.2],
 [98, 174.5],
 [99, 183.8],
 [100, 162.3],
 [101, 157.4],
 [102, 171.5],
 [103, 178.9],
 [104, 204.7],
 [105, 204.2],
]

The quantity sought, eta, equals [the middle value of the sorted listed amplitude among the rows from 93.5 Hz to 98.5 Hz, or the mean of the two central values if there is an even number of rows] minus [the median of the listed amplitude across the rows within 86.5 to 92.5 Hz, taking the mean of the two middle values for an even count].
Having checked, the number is -39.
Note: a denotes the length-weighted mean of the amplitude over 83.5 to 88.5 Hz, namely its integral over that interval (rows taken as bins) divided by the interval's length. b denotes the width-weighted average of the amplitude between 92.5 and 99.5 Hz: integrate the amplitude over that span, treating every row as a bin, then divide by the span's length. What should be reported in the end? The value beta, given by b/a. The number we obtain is 0.86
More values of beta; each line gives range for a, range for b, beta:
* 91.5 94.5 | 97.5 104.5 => 0.83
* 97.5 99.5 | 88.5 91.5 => 1.31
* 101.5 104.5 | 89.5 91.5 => 1.25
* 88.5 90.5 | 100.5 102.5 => 0.70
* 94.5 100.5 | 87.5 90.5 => 1.29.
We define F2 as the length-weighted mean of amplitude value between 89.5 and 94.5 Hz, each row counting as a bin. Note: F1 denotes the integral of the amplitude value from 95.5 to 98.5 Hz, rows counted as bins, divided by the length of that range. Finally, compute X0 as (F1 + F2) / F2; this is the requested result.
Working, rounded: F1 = 182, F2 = 220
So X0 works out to 1.8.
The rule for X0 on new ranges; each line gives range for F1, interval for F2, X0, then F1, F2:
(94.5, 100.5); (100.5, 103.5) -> 2.1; 180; 169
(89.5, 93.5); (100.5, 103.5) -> 2.3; 221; 169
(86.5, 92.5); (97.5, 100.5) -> 2.3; 229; 174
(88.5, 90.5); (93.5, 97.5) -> 2.2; 234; 195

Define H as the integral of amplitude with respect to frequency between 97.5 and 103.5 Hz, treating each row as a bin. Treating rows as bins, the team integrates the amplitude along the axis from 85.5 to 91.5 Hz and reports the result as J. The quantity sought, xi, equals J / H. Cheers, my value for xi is 1.34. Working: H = 1028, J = 1374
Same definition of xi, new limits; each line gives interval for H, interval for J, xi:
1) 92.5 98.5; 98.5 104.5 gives 0.91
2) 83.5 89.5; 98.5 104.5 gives 0.78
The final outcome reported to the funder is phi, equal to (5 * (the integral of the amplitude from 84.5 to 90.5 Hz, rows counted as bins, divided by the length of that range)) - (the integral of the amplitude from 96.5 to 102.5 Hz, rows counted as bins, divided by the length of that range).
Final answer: 962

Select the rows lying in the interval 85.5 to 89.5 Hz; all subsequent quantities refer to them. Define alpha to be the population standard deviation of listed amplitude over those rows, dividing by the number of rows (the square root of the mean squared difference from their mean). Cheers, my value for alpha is 8.6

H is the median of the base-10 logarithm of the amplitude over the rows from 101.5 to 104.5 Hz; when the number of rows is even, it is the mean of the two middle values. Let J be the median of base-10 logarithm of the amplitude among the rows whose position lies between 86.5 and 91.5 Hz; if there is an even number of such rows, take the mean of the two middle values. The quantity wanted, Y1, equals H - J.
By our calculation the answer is -0.11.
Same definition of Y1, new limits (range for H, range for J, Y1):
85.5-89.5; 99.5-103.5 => 0.13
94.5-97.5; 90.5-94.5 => -0.06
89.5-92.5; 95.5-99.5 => 0.10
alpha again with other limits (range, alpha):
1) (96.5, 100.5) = 7.8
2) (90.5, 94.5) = 10.8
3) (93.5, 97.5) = 15.2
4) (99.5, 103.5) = 8.3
